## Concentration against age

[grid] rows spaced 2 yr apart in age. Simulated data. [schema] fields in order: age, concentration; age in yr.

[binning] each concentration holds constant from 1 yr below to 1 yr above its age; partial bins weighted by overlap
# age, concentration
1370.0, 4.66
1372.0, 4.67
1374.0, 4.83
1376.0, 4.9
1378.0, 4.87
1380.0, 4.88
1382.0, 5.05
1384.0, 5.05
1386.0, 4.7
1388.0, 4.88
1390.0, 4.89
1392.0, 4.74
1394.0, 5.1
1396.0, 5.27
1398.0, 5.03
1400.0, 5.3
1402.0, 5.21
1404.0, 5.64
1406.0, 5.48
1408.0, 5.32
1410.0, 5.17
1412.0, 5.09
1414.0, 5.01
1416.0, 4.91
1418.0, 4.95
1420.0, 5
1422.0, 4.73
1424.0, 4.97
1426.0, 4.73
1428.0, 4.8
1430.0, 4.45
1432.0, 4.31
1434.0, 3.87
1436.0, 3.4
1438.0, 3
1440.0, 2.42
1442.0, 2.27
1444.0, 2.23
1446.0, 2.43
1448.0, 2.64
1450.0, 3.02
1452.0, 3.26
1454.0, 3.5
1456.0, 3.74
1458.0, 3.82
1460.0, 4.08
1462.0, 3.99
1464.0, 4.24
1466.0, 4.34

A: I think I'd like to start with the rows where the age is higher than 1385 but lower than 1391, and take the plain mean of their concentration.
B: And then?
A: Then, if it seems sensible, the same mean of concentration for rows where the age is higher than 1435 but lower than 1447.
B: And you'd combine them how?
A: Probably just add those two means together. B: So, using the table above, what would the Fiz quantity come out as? 7.4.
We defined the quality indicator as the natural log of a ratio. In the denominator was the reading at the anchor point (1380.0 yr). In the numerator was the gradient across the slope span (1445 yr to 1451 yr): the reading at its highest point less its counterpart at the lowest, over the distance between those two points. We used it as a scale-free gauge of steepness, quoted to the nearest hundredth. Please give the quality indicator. -3.50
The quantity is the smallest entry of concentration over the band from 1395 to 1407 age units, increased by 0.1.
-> 5.1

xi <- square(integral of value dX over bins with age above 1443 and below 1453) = 738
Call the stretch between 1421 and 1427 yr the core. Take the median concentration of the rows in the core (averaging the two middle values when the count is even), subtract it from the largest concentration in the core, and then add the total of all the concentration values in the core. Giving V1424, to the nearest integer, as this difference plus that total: 15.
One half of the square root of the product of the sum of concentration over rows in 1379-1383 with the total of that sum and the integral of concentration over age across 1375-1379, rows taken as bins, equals 9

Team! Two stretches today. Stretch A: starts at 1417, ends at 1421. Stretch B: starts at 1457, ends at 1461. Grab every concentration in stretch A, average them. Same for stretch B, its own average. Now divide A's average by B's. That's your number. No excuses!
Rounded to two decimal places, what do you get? 1.26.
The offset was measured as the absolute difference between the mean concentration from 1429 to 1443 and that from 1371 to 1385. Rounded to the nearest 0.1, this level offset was 1.5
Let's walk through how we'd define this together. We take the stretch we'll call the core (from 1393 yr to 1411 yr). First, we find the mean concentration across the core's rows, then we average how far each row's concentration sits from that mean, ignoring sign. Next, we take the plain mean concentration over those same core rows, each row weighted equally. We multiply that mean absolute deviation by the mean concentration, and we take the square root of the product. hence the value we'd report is 0.85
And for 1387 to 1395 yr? 0.70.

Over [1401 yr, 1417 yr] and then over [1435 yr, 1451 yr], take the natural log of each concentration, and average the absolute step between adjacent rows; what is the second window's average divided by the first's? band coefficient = 3.3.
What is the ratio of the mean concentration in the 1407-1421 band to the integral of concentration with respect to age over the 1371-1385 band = 0.074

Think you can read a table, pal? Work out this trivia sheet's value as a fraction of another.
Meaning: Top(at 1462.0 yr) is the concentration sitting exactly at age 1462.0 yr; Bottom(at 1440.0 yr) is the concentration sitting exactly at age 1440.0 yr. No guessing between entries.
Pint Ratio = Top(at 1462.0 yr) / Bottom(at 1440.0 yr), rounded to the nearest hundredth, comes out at 1.65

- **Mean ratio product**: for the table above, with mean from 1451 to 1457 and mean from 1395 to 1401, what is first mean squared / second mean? 2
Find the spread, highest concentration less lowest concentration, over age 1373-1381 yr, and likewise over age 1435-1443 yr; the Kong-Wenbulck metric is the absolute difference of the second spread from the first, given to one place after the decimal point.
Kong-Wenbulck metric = 1.1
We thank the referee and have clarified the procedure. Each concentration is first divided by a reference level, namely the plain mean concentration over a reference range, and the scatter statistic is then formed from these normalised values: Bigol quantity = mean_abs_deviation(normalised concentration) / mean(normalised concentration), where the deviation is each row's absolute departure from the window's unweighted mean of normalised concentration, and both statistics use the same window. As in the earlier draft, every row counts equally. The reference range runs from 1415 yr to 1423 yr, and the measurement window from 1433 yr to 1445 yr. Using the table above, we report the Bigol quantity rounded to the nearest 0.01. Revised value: 0.19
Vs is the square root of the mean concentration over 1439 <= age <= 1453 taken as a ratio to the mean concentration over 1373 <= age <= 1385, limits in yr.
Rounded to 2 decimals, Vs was 0.73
